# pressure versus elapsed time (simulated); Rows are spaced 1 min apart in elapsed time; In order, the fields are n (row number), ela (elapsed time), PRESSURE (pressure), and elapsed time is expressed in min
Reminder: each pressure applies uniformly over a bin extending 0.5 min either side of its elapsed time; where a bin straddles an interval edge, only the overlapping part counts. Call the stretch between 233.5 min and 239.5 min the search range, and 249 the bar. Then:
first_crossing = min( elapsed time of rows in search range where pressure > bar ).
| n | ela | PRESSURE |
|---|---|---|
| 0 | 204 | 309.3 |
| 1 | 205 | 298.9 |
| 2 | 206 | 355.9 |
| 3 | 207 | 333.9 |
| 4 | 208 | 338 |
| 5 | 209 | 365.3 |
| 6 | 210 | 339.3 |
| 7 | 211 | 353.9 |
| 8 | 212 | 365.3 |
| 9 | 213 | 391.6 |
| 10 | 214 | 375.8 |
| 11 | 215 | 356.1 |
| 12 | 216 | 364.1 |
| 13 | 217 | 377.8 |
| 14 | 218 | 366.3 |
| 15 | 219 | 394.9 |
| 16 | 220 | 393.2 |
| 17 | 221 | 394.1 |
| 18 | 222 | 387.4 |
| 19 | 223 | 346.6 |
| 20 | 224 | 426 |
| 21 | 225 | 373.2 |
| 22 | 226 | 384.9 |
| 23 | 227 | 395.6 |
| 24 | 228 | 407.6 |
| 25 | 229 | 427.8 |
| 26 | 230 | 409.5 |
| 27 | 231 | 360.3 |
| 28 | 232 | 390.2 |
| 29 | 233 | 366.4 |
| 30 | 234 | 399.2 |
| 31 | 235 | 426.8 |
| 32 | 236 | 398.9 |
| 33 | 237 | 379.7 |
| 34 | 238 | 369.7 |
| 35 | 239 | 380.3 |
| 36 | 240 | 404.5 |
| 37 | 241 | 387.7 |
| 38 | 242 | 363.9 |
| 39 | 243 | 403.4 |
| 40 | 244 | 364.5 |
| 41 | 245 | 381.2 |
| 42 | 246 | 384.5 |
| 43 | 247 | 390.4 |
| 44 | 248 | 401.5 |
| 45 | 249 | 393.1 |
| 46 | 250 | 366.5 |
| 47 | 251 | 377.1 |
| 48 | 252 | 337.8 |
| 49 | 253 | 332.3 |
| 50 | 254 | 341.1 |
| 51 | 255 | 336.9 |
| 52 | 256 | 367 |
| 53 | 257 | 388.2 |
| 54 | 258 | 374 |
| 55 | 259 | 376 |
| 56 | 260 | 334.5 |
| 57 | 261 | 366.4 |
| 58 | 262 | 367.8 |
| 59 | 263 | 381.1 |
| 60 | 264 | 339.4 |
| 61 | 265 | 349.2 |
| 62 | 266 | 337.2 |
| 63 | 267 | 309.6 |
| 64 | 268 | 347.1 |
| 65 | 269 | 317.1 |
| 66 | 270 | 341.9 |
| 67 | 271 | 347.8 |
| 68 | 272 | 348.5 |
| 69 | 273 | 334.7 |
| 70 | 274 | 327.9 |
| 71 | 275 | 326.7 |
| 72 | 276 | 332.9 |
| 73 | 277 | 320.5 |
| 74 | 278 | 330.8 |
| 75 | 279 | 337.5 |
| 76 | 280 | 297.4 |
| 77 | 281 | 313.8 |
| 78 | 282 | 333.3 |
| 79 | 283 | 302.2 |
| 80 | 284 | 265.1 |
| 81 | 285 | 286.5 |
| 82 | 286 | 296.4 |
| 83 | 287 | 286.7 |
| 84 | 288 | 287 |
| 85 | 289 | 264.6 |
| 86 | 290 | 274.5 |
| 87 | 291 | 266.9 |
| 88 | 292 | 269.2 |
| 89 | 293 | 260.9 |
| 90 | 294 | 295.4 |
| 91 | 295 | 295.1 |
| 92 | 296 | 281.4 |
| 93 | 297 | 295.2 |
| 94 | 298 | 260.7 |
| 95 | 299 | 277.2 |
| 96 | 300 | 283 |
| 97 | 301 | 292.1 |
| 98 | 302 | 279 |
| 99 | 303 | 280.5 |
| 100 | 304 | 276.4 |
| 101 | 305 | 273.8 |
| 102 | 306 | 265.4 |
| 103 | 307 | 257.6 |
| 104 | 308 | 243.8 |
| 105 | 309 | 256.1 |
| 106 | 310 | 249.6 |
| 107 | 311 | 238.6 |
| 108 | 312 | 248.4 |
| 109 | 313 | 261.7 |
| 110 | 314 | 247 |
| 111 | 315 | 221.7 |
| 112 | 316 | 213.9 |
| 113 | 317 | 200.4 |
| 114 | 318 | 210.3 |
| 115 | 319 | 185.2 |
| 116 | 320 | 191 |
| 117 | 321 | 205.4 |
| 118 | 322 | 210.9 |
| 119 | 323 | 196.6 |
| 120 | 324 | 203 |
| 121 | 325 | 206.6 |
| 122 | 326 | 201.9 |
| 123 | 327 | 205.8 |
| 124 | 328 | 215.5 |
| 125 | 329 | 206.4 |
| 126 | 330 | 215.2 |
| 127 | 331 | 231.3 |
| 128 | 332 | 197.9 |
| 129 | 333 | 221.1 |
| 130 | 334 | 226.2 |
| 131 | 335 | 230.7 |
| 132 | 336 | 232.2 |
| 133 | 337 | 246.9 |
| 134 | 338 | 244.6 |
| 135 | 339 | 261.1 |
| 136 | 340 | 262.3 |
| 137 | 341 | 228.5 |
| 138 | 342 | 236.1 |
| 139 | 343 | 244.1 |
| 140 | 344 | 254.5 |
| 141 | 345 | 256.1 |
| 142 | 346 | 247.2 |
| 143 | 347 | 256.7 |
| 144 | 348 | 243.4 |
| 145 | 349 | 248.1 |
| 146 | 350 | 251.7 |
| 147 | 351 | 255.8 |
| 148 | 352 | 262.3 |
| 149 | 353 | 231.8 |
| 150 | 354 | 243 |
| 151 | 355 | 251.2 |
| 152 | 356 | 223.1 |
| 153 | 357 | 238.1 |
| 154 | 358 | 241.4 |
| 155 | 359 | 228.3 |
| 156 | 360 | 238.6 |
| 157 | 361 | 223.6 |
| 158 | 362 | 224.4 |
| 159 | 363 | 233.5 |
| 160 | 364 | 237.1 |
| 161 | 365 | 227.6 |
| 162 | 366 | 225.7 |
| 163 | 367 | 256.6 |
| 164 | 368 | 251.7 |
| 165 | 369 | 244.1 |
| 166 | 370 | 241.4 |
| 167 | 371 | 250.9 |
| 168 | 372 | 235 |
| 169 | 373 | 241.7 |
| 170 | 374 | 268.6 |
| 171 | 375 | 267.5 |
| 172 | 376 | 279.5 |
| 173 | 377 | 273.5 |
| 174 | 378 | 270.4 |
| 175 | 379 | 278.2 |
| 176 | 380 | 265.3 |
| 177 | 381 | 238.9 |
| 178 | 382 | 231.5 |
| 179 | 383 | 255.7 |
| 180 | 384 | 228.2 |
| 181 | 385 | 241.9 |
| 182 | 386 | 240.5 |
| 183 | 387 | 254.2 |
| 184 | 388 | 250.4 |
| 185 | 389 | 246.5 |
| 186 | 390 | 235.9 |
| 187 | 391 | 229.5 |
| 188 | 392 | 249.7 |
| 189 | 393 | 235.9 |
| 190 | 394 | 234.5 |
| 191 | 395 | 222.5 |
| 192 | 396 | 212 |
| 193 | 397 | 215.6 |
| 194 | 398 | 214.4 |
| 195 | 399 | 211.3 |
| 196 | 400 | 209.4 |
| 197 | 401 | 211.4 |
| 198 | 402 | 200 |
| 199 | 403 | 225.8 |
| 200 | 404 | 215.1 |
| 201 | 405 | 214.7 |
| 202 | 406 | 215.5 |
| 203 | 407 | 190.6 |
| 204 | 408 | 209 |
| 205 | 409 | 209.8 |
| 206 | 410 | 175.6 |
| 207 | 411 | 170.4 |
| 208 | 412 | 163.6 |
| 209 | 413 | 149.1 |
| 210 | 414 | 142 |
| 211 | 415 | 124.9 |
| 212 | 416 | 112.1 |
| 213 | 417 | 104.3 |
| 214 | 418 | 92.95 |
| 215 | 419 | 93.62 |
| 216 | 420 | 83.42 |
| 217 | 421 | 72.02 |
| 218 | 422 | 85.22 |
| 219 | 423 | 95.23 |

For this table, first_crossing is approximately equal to 234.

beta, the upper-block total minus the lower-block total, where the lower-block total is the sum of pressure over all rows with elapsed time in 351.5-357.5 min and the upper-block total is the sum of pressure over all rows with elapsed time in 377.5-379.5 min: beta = -901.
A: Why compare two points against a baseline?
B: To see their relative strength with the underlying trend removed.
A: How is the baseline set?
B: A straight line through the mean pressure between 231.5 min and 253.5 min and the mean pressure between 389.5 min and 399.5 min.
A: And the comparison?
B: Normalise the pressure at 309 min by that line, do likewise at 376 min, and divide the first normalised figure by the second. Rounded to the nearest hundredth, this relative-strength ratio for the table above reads 0.72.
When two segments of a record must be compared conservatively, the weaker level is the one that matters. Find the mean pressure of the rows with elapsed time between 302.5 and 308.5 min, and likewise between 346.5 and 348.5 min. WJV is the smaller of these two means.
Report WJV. 250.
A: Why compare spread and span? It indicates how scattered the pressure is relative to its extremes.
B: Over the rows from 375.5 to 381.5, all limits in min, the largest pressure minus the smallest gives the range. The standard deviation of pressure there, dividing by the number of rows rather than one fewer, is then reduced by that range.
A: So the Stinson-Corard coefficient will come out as -27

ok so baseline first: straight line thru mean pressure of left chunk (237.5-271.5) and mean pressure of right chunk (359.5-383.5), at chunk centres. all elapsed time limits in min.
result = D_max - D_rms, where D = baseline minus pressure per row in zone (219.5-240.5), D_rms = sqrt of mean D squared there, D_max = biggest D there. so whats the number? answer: 26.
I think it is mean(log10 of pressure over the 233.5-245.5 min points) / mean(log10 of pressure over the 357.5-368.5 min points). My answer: 1.092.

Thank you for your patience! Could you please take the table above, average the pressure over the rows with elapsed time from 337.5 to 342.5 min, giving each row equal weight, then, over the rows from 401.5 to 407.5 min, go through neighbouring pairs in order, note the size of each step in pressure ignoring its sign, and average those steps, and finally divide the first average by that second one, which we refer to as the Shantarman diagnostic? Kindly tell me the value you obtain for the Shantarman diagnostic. 20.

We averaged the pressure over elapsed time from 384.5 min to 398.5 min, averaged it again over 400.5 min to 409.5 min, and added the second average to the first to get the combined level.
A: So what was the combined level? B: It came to 445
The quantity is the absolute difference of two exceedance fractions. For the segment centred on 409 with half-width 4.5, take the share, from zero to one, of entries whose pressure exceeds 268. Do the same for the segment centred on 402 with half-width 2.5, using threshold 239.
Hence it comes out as 0.00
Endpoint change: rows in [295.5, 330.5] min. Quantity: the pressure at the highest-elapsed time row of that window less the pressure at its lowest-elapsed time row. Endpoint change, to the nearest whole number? -66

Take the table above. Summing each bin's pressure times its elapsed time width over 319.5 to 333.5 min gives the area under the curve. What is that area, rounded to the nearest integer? 2909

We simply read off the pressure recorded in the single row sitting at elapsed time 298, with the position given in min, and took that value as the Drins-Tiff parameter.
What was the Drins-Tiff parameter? 260.7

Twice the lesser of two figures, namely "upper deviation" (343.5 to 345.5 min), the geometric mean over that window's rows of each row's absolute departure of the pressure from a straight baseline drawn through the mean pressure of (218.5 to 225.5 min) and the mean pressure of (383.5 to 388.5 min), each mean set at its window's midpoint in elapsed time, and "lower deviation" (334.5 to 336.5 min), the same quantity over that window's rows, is 49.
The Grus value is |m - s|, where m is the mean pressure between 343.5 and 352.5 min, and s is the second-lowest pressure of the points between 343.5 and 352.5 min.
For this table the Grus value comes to 6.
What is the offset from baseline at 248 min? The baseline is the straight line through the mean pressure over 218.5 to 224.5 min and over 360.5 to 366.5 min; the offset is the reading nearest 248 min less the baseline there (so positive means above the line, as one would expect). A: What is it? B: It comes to 41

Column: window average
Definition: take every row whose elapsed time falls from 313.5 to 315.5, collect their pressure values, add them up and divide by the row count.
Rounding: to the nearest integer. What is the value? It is 234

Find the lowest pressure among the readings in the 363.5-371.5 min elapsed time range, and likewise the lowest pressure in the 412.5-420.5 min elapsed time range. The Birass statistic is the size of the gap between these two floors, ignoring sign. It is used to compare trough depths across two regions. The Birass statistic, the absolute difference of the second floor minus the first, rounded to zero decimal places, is 142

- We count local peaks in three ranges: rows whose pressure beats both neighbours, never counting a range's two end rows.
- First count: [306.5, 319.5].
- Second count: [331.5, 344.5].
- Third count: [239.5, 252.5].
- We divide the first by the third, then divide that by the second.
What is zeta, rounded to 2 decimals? 0.50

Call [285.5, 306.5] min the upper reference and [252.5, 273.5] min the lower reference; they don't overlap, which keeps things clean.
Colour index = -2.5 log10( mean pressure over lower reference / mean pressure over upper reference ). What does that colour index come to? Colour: -0.24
